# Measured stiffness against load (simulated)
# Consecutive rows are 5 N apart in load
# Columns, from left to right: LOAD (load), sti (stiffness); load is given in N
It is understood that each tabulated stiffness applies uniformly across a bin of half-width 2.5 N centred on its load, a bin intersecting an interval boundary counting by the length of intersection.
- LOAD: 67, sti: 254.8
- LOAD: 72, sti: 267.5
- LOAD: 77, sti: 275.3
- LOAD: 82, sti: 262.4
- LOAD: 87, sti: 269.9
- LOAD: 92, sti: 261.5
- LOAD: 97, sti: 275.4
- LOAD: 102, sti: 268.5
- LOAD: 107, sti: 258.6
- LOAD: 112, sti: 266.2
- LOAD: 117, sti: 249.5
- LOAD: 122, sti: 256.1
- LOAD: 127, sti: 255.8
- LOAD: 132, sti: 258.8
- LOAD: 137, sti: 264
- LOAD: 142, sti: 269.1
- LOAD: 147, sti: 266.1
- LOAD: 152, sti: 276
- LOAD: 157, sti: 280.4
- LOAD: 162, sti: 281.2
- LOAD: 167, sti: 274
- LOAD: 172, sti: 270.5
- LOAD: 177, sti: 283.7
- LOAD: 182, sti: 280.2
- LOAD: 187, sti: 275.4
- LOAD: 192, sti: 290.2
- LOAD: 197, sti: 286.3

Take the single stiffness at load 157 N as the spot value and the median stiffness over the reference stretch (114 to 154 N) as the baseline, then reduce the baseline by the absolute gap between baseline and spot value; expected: 242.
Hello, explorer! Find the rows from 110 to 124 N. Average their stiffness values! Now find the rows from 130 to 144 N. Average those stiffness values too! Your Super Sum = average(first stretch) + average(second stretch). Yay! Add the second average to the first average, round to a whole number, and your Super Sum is 521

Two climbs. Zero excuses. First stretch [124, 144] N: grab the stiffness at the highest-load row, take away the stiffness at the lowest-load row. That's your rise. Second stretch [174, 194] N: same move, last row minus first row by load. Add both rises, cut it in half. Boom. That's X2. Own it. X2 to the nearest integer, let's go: 10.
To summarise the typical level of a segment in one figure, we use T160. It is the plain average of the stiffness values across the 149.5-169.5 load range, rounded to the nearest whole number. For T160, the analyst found 278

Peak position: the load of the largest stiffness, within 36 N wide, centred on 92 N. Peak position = 97 N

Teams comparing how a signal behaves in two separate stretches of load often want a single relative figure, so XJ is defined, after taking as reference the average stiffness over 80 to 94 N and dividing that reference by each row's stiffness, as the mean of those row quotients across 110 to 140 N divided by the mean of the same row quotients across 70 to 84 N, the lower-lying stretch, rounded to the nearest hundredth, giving 1.04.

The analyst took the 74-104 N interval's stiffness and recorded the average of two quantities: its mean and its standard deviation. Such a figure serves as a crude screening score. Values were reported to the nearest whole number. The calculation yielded 137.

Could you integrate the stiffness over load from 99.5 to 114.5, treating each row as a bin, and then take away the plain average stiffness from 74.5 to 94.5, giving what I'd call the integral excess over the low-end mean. 3699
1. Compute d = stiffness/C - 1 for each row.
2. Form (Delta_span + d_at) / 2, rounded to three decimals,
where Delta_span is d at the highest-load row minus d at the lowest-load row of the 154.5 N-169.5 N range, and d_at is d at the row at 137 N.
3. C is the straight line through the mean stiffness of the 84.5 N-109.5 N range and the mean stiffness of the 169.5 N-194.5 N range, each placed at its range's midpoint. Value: -0.031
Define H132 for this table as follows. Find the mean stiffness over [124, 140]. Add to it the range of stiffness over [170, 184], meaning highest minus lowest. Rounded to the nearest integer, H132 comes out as 273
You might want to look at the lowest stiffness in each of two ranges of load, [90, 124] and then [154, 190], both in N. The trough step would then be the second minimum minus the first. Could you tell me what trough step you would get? 21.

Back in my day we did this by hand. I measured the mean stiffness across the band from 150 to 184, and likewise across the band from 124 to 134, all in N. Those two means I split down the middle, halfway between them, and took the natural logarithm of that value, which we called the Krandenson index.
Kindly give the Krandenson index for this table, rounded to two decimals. 5.59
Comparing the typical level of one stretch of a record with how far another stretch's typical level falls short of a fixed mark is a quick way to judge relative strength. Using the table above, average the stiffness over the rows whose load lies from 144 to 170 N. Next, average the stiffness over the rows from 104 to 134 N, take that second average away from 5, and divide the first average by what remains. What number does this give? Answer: -1.09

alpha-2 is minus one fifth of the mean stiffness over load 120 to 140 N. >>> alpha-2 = -52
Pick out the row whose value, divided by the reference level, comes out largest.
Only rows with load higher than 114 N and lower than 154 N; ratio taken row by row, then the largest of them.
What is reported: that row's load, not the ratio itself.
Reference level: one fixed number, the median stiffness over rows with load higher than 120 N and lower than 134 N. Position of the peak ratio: 152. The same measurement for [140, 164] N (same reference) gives 162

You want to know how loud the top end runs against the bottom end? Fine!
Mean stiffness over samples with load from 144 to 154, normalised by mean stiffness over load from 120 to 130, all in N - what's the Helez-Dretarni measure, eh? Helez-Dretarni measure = 1.06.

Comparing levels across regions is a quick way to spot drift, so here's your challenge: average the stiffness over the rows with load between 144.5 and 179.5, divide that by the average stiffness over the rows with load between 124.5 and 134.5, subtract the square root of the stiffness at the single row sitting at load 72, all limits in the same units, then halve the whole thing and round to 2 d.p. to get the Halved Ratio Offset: -7.64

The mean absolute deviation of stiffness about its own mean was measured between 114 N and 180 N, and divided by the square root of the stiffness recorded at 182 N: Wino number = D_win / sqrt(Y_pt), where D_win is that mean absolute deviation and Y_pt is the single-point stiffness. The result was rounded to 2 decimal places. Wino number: 0.54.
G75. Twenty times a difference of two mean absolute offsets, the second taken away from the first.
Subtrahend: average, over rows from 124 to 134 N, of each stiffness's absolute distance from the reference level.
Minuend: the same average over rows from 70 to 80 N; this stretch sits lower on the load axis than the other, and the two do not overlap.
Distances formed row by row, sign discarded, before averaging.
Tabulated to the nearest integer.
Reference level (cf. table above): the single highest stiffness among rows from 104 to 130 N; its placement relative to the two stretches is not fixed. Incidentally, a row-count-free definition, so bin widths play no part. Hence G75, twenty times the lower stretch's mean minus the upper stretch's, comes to -74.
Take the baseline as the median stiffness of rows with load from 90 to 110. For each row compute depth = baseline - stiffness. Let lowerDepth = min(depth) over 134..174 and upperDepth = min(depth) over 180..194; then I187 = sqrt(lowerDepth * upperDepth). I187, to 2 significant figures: 20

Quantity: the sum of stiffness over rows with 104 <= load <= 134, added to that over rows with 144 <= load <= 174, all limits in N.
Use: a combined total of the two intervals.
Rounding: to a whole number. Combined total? 3193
